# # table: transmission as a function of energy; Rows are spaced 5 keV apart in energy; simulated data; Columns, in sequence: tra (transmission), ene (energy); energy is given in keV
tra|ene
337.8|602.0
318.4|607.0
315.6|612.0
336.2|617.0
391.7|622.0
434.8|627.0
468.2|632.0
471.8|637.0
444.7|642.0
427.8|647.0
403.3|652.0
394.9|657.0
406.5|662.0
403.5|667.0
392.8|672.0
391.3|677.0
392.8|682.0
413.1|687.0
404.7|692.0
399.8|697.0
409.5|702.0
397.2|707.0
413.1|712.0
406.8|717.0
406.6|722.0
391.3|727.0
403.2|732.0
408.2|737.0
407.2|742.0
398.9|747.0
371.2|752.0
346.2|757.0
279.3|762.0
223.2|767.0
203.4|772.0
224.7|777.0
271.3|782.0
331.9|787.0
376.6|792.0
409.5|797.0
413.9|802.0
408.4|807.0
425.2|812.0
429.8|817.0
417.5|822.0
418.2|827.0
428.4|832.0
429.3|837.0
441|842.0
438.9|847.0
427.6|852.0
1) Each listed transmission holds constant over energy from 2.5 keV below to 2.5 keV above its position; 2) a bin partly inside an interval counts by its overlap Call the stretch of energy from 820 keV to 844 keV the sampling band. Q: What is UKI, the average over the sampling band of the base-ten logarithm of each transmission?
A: 2.63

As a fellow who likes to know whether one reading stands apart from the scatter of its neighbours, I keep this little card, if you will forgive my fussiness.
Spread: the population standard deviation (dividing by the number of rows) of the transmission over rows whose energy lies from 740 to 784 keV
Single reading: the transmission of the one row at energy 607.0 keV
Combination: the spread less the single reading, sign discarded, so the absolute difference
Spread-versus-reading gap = 243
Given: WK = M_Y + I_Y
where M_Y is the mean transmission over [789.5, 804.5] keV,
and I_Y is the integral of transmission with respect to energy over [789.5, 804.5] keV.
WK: 6400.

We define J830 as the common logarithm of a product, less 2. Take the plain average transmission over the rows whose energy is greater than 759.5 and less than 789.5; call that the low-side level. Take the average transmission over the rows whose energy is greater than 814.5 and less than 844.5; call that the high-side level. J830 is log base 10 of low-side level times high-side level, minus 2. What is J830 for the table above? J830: 3.04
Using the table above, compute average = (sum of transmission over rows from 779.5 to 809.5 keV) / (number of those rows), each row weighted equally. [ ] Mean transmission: 369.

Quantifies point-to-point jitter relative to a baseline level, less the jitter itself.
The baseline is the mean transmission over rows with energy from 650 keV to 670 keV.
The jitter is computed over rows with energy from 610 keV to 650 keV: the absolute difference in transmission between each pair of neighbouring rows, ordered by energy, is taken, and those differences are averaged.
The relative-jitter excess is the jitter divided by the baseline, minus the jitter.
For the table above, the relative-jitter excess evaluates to -29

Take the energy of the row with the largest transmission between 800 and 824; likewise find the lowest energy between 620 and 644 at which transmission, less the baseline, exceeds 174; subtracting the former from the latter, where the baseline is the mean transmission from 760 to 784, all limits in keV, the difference -190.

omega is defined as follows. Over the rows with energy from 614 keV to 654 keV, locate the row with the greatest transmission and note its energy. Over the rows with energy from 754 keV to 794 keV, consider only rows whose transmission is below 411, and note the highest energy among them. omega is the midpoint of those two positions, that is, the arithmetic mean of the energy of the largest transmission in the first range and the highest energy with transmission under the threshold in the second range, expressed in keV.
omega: 714.5 keV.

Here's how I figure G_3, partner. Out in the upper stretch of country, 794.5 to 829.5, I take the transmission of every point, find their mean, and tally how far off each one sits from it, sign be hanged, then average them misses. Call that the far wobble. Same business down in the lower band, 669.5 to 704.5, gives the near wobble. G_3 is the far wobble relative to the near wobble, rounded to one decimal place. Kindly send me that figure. 0.8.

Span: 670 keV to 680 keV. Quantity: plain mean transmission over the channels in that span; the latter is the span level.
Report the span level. 392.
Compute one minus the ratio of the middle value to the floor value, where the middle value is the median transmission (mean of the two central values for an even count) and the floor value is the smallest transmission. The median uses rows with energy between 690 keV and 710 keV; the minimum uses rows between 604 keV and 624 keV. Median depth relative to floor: -0.27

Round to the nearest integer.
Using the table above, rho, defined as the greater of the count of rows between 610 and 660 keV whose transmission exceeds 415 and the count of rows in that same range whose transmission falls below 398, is 5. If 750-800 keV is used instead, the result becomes 9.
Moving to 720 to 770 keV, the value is 5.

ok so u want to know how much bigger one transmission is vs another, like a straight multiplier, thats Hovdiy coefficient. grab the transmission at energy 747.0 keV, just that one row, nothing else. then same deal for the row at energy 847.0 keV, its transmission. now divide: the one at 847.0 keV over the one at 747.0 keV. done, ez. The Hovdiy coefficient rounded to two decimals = 1.10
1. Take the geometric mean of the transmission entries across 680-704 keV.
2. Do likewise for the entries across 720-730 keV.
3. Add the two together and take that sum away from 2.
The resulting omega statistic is -801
